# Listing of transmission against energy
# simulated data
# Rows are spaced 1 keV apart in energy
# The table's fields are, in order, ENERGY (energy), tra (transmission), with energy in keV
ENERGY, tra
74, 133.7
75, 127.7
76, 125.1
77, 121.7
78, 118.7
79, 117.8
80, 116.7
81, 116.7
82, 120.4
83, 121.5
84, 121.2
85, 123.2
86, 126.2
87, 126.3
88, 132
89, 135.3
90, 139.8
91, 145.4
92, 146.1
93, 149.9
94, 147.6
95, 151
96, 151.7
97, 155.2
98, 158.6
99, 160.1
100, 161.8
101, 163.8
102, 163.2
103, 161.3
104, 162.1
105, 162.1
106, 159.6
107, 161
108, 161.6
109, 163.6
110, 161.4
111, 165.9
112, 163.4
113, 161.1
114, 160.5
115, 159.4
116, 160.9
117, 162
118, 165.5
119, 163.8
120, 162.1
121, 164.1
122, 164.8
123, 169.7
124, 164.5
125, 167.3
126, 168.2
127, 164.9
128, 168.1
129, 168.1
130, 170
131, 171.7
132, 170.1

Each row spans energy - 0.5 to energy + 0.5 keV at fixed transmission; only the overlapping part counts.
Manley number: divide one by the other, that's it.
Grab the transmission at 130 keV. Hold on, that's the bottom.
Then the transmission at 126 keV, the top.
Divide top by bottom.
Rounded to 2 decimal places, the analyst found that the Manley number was 0.99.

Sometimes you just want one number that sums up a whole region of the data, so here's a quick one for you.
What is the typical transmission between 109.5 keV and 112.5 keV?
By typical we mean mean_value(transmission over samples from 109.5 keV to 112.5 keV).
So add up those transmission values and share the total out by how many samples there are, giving 163.6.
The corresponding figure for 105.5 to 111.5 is 162.2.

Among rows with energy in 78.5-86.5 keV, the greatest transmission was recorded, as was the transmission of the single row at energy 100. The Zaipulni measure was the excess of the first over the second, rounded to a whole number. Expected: -36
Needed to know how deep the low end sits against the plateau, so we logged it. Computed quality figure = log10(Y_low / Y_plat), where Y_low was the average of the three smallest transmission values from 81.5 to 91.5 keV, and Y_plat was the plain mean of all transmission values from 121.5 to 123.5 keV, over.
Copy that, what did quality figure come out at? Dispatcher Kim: -0.14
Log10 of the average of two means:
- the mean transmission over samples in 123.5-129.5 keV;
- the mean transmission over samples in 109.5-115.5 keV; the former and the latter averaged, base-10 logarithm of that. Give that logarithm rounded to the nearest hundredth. 2.22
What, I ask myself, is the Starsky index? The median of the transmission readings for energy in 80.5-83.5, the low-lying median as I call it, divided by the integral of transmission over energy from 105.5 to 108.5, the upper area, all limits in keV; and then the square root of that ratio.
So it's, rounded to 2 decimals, 0.50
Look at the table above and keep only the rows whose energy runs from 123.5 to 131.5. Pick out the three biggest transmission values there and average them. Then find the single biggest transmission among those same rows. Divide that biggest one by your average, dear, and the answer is 1.01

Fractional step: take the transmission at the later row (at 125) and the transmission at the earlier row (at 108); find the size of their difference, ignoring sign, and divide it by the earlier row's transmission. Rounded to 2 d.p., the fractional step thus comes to 0.04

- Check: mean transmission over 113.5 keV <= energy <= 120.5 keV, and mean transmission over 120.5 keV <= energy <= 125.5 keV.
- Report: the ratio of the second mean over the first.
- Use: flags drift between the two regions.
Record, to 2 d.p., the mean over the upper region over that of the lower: 1.03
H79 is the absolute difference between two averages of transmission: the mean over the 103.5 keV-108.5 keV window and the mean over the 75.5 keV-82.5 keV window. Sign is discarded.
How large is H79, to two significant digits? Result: 42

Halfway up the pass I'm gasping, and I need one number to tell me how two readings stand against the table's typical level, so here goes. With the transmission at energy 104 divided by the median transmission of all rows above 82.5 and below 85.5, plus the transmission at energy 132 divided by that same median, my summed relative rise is 2.73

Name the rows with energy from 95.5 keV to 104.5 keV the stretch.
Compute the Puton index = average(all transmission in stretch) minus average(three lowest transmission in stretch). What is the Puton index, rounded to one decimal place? 4.6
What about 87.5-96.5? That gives 8.6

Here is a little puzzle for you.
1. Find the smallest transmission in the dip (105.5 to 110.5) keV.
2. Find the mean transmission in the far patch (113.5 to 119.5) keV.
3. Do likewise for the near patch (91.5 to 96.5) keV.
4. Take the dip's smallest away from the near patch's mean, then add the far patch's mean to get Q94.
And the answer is 152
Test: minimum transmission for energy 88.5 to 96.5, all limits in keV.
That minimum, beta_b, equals 135.3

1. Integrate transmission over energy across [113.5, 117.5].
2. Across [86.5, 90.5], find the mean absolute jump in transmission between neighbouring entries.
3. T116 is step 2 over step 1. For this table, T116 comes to 0.0070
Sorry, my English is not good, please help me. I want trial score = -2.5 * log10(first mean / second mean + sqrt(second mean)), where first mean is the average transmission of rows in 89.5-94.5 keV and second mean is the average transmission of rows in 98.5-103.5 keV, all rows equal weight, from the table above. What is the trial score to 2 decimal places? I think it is -2.84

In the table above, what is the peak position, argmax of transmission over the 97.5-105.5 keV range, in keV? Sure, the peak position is 101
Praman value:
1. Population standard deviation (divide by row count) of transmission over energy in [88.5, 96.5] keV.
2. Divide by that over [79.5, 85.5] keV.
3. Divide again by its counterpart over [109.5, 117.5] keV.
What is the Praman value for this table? 1.2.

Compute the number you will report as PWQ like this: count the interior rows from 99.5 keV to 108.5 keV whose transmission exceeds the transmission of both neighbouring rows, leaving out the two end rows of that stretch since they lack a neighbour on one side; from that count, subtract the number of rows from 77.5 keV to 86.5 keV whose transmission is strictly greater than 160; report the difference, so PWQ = 1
